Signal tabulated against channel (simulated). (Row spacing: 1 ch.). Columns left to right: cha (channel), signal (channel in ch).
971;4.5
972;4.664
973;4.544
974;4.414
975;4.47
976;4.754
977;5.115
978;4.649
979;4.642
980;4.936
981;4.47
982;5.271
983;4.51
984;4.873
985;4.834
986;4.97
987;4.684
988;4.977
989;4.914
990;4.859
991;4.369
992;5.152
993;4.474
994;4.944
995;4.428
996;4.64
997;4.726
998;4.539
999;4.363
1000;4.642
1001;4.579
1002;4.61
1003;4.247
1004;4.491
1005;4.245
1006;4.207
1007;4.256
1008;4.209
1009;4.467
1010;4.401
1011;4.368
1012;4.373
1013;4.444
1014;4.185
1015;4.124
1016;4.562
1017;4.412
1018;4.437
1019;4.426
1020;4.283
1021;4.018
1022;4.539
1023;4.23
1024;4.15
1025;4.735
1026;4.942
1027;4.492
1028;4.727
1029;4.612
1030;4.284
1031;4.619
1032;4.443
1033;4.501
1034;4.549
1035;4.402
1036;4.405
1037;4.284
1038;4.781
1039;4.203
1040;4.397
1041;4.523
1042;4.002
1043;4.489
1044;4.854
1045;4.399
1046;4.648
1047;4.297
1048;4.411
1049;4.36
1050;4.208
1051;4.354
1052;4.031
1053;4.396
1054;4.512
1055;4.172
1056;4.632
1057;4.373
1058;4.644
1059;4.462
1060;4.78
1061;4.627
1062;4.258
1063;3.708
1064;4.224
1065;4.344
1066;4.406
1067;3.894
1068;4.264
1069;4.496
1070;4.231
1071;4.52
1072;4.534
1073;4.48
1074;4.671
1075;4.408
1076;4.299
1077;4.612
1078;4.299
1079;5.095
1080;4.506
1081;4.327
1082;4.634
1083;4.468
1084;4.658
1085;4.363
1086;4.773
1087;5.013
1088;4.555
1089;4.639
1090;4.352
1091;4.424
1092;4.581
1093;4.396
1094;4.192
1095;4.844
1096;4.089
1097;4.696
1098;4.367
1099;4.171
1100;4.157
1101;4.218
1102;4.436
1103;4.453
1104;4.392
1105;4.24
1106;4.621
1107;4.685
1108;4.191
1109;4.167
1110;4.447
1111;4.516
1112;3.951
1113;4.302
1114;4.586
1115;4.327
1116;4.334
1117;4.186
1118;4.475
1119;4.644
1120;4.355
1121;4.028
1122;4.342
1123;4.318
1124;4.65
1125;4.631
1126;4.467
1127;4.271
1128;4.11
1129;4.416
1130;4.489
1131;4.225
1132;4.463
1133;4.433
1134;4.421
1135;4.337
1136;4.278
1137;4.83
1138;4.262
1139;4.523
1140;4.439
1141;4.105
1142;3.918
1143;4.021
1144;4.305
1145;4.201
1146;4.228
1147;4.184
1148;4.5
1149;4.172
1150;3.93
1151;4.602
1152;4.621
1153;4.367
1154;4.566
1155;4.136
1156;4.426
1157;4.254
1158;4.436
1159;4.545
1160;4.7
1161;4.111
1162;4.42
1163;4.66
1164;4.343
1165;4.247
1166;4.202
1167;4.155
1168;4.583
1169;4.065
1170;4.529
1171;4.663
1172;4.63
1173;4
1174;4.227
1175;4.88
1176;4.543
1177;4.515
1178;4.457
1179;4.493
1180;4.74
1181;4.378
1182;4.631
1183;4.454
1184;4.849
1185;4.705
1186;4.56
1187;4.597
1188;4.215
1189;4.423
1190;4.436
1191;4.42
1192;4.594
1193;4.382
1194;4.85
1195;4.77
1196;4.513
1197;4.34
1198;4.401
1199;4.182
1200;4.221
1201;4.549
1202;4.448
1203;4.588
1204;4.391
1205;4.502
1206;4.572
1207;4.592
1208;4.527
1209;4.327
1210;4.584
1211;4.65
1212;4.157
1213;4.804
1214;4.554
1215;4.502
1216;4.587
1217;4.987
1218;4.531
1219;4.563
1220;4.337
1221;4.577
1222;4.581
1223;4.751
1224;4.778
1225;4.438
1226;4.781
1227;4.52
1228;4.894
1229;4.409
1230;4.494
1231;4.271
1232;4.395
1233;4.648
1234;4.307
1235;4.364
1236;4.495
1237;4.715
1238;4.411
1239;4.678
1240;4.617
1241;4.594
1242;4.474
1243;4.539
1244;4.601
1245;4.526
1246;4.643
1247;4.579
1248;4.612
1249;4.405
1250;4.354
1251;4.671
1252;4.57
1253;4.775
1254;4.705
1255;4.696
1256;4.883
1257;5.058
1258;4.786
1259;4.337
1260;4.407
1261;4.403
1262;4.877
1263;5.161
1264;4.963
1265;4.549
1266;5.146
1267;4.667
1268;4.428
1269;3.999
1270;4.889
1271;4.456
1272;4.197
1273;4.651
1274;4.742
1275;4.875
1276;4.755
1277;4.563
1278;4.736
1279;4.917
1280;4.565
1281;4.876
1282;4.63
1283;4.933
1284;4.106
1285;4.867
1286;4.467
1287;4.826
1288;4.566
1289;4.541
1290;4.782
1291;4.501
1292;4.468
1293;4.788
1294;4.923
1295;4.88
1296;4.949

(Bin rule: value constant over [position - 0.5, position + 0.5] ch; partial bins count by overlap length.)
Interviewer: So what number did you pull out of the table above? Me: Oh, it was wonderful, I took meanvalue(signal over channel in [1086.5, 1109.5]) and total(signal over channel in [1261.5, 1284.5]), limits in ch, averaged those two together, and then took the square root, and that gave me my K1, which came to 7.49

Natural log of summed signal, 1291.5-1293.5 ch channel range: 2.225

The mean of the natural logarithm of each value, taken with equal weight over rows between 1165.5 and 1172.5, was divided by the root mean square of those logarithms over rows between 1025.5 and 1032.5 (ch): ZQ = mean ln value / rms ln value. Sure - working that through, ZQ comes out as 0.97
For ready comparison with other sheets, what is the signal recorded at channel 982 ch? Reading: 5.271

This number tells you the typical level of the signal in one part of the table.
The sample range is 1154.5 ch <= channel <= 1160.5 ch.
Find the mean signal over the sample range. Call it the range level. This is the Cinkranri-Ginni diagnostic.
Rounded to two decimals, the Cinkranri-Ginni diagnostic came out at 4.42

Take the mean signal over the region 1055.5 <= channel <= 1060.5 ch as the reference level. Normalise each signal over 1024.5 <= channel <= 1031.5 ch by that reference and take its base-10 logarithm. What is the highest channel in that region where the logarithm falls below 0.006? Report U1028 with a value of 1031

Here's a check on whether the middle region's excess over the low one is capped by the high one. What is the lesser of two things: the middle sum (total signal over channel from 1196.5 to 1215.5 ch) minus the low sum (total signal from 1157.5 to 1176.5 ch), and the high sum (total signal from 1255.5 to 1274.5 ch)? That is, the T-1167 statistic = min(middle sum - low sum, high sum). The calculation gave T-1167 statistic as 1.0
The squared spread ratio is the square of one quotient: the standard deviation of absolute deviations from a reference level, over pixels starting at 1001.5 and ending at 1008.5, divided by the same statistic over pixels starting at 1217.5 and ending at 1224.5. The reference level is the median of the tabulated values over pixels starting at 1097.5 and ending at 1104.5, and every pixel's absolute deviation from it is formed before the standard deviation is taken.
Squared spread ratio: 0.1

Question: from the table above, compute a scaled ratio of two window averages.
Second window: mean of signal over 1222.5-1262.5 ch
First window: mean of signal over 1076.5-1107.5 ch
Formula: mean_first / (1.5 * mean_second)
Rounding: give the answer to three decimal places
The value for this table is 0.653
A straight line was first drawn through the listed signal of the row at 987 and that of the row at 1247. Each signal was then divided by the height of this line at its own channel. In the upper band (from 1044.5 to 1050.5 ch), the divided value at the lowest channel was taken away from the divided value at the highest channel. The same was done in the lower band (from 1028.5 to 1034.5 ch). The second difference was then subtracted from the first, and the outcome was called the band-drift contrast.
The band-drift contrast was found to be -0.028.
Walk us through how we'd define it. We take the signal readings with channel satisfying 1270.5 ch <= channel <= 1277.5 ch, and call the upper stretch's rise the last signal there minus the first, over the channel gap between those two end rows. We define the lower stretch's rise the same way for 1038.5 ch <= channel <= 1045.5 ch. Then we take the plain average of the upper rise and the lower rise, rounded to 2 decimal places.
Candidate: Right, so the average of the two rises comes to 0.03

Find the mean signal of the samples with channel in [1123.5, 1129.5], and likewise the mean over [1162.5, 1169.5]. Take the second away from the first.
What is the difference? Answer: 0.10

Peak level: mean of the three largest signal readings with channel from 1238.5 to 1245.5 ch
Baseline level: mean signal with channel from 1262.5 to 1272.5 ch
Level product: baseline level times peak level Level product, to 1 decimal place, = 21.5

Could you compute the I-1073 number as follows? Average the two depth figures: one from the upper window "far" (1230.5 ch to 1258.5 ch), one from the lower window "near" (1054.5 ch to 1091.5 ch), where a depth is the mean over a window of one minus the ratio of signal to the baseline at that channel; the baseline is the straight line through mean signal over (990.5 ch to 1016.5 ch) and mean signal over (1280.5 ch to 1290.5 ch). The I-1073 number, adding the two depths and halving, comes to 0.010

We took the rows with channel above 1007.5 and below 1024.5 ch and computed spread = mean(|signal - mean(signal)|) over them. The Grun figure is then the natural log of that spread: -2.0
